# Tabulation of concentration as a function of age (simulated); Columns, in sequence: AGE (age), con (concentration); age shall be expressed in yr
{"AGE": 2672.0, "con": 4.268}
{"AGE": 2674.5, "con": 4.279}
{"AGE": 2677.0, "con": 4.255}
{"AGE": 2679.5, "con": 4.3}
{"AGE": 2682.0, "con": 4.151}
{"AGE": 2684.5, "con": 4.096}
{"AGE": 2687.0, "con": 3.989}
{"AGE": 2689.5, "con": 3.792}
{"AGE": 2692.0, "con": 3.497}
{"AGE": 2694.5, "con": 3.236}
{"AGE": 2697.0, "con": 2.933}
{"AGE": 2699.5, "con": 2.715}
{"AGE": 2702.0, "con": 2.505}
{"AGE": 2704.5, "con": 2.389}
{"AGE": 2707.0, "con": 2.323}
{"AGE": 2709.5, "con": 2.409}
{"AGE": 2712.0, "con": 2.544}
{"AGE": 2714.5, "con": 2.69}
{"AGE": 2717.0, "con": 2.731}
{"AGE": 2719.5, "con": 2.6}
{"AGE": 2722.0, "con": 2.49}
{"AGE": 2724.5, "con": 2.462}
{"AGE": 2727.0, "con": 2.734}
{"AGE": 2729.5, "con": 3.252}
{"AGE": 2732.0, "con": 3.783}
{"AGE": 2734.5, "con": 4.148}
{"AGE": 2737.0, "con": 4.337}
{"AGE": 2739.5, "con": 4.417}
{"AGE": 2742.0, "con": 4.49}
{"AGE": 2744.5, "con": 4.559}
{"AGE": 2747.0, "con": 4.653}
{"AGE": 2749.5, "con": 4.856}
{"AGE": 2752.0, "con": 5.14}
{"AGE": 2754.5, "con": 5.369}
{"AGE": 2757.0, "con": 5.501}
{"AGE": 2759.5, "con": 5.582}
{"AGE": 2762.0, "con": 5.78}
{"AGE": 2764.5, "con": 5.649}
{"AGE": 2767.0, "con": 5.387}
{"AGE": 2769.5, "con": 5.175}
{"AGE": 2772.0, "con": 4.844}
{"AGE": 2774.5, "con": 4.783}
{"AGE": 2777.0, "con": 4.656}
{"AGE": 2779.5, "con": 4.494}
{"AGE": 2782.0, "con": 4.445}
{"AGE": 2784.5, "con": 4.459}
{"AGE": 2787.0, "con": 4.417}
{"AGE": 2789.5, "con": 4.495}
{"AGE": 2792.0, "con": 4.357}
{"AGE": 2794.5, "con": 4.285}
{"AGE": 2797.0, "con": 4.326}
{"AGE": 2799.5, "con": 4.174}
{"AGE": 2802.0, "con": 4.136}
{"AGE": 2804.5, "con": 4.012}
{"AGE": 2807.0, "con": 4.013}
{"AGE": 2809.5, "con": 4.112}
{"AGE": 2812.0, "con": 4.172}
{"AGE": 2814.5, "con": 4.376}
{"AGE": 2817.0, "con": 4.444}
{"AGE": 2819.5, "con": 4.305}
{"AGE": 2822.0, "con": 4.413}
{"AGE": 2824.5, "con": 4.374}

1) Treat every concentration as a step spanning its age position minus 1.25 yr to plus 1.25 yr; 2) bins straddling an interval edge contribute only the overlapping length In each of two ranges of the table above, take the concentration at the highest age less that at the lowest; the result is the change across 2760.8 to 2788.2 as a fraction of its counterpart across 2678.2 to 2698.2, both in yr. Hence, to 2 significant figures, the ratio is 1.0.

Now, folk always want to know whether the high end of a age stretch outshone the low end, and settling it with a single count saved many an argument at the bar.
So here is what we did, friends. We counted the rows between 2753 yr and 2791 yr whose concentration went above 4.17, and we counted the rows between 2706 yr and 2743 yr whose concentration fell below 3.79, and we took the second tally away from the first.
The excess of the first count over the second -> 4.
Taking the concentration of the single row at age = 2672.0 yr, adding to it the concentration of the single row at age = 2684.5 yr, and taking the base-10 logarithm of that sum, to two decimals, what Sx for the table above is 0.92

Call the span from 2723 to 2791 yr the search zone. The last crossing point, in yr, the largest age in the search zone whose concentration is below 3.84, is 2732.0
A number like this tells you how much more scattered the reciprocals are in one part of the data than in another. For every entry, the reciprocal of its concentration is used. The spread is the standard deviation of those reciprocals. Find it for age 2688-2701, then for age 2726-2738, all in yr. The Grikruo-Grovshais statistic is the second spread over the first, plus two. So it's 3.32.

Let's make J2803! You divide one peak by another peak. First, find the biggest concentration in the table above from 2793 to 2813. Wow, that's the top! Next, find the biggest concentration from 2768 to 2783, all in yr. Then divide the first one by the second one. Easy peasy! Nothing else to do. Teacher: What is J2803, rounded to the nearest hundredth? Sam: 0.84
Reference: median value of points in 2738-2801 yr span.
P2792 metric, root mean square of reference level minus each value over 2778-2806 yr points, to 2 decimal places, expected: 0.36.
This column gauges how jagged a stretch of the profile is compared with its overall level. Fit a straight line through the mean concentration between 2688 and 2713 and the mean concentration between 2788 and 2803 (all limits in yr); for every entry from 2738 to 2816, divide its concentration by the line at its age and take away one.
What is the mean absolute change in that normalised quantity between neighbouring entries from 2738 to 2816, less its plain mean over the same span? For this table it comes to -0.15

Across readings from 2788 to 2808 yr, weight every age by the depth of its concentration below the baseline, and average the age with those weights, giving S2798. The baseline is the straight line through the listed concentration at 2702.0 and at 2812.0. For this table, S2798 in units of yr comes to 2792.9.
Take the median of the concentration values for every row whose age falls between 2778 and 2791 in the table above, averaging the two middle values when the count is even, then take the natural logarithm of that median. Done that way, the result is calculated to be 1.5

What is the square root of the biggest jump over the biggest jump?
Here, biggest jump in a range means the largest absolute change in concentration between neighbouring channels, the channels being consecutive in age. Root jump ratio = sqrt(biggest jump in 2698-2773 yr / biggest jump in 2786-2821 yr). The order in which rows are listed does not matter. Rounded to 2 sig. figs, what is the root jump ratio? 1.6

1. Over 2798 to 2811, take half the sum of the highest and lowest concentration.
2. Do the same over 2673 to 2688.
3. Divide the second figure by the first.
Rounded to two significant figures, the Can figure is 1.0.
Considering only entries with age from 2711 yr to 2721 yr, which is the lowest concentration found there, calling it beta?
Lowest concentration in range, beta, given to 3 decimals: 2.544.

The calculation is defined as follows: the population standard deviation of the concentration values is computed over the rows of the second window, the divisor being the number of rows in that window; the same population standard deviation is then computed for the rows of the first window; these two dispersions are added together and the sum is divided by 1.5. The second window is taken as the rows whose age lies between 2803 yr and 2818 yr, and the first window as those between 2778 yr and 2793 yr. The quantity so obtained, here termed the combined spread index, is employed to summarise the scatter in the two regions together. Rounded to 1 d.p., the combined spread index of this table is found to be 0.1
